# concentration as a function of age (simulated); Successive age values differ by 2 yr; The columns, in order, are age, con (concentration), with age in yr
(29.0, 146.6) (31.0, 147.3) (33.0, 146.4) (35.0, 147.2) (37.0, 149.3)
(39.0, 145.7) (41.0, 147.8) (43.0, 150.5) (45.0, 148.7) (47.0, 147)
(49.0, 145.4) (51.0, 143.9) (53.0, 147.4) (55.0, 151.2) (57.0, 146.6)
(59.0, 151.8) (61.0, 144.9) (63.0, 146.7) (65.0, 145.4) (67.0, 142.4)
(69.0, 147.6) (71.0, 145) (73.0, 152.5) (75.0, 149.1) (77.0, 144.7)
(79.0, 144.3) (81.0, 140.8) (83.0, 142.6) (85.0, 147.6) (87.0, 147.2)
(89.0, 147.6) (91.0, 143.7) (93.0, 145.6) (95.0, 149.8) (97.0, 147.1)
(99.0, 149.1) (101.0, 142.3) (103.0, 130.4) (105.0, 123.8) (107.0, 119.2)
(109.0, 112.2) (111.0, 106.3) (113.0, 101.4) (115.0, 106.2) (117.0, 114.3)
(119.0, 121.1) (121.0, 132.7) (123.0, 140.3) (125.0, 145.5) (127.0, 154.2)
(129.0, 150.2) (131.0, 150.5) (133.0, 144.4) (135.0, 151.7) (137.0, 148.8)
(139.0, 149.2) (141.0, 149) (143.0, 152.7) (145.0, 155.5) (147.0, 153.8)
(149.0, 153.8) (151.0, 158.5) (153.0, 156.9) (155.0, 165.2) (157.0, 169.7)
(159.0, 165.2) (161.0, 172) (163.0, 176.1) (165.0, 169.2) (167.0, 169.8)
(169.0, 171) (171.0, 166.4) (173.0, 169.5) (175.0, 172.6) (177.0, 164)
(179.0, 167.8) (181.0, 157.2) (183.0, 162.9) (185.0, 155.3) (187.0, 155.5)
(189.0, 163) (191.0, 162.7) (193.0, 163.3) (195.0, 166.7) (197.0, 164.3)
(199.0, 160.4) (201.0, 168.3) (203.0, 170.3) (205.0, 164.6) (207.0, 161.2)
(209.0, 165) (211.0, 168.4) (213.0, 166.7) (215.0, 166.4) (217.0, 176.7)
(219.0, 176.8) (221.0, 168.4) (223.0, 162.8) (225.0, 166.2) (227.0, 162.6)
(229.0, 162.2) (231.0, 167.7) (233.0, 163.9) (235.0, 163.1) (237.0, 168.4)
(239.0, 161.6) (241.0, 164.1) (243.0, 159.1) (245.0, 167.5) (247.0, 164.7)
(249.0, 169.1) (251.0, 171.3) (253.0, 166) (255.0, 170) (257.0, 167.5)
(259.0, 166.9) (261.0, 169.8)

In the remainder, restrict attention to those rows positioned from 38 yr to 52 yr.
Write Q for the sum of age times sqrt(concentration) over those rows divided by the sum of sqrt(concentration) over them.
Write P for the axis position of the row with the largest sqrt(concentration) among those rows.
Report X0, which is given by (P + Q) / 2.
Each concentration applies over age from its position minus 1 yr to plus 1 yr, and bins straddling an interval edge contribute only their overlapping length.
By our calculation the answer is 44.0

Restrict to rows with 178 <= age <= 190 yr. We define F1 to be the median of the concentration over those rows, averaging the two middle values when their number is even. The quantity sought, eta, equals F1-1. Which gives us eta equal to 159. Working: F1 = 160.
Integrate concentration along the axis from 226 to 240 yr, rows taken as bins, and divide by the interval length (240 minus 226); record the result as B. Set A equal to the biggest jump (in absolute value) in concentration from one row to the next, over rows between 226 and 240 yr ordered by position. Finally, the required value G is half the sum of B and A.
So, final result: 86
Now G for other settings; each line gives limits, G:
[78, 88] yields 75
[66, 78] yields 77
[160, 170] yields 89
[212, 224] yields 90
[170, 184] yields 88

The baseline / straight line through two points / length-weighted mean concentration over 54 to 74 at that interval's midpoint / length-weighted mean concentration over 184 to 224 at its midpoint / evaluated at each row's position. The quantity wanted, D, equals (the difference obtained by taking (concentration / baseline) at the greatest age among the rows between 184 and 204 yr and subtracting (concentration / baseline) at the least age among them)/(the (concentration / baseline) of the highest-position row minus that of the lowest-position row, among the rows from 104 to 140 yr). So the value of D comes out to 0.6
